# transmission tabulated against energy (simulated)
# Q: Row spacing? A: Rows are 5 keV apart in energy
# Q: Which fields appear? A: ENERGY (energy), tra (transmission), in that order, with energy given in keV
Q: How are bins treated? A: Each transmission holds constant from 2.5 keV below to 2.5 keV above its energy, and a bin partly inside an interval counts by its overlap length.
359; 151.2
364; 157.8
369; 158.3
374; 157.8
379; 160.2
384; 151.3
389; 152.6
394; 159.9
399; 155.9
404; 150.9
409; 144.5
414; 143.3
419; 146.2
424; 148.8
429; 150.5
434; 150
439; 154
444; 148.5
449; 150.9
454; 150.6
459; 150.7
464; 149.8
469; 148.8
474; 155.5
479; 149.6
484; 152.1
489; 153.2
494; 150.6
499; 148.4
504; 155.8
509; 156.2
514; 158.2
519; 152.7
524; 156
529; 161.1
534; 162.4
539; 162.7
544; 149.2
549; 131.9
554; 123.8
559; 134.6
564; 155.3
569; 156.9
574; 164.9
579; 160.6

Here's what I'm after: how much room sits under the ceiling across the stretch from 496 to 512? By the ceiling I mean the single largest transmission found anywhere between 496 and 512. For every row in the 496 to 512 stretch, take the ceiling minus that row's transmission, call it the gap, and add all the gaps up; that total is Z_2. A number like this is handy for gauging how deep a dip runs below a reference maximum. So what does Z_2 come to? 8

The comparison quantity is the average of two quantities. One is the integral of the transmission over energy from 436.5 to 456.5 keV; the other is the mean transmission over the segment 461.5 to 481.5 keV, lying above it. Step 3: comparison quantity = 1585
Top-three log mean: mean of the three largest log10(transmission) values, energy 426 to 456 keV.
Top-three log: 2.18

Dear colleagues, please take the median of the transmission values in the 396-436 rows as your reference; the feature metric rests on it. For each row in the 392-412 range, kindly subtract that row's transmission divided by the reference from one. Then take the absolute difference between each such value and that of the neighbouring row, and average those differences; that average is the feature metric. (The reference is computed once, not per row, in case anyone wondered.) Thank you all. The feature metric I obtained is 0.034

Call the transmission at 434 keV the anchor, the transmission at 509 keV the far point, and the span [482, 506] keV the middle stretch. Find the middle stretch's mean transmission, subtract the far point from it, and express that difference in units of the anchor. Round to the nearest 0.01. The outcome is -0.03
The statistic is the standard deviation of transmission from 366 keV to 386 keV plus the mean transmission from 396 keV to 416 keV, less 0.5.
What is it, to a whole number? 152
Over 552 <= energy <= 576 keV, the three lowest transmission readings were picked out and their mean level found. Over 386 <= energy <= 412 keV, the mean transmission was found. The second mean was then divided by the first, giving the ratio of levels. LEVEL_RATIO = 1.11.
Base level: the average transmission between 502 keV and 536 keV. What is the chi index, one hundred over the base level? 0.635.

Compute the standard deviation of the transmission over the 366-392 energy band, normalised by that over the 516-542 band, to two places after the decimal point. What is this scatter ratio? 0.87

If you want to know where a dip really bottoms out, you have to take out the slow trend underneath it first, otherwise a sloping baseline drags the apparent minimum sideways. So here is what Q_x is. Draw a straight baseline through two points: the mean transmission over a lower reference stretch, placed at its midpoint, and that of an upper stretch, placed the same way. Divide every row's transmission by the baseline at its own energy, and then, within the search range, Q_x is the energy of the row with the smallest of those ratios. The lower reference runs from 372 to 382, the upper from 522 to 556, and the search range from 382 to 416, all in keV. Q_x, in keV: 414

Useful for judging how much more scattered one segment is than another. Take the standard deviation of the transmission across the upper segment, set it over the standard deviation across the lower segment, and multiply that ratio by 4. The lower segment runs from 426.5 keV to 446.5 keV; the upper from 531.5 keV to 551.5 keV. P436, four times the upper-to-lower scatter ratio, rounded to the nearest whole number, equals 25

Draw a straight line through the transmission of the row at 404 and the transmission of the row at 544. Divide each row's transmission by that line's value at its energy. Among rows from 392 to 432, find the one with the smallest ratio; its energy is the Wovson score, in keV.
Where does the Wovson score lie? 414 keV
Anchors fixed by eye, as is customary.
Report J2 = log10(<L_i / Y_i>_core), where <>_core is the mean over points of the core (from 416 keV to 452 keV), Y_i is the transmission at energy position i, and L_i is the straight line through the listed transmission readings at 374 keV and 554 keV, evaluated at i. -0.01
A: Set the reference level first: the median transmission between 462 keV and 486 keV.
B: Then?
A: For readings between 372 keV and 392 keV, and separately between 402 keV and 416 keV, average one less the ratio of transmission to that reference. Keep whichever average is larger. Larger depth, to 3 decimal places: 0.024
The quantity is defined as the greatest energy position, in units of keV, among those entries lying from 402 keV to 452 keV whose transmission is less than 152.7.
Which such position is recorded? 449 keV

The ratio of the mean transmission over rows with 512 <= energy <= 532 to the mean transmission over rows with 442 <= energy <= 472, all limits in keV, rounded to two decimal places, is 1.05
